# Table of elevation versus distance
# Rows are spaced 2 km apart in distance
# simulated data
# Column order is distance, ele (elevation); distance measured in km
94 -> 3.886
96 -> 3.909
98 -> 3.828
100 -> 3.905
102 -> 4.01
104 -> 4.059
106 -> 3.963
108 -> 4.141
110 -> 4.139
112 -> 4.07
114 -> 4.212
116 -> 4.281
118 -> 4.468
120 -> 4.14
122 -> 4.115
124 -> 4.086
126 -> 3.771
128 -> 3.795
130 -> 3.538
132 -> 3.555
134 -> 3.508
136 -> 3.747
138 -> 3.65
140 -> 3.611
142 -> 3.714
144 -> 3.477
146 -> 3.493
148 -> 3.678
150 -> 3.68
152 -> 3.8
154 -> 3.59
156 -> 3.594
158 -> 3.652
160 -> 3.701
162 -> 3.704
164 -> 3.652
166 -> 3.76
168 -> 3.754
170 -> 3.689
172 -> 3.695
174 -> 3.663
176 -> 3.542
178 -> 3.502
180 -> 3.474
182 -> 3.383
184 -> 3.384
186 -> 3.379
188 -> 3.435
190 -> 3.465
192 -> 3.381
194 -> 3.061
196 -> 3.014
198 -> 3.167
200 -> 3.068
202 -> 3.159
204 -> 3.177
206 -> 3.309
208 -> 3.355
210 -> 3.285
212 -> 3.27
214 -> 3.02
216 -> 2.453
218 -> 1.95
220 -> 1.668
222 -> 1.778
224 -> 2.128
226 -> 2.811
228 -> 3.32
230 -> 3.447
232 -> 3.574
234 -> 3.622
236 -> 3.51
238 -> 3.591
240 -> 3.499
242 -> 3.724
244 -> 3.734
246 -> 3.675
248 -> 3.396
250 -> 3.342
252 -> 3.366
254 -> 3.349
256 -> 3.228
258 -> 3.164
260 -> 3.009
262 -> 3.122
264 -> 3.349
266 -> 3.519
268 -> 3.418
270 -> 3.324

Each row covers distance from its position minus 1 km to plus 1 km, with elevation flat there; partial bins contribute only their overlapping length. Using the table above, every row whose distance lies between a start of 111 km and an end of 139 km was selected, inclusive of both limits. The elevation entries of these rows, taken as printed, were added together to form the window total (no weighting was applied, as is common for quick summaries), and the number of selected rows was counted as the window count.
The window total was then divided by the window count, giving 3.9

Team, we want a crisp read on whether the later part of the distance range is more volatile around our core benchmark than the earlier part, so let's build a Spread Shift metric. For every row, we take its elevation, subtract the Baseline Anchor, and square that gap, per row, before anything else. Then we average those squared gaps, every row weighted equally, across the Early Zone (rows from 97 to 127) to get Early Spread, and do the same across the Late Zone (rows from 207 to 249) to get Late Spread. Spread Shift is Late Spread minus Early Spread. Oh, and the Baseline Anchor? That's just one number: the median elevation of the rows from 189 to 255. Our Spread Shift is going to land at -0.11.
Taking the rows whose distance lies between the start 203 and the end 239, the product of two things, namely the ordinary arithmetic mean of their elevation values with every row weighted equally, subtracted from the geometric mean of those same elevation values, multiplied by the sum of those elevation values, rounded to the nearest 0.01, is -4.44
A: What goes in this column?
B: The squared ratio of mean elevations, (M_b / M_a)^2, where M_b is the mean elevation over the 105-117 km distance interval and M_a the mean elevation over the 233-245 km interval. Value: 1.31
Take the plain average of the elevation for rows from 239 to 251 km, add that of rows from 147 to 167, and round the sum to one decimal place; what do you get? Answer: 7.2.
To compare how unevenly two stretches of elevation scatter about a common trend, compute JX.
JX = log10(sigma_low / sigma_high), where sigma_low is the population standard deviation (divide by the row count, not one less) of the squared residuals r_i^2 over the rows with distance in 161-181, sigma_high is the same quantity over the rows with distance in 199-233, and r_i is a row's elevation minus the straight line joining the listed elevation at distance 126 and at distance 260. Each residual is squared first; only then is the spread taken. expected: -1.7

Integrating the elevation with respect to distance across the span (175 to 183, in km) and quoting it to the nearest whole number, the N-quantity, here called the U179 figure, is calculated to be 28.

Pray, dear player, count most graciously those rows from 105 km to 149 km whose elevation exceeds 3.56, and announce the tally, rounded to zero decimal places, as 17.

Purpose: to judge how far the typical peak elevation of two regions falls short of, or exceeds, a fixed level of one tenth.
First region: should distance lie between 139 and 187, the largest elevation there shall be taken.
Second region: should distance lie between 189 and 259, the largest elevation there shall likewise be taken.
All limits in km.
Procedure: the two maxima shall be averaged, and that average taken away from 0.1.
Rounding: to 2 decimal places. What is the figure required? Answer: -3.67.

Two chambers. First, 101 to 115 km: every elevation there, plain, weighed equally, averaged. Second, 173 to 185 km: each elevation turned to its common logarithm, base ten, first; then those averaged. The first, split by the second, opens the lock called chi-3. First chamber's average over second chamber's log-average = 7.5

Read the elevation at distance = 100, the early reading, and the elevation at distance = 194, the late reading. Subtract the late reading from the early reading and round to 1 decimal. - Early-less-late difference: 0.8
